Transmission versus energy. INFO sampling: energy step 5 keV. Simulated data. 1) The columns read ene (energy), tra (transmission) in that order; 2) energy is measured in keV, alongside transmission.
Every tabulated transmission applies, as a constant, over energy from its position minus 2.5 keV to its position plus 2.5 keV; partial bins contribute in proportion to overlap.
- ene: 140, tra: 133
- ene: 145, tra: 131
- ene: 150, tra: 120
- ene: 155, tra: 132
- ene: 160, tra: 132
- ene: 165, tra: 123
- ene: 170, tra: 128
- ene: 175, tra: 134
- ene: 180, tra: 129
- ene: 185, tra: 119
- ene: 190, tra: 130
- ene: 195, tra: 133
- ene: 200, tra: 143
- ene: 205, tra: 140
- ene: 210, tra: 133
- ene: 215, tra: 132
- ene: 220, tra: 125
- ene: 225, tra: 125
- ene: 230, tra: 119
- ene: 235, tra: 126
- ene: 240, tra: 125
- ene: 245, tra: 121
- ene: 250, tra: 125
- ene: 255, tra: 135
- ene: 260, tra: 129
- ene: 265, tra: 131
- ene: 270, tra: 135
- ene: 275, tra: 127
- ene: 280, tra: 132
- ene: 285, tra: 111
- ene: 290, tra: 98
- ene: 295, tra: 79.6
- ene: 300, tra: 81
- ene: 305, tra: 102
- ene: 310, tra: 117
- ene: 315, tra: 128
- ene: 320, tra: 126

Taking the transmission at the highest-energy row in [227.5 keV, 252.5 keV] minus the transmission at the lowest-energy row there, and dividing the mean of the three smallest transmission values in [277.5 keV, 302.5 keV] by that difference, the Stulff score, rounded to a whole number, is 14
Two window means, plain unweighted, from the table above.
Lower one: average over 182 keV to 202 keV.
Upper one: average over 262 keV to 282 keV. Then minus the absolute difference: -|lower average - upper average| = 0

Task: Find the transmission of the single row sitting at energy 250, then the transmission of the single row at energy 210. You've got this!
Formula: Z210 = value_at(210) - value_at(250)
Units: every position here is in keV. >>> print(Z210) 8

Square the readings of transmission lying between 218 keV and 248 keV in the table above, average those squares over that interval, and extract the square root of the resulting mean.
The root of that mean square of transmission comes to 124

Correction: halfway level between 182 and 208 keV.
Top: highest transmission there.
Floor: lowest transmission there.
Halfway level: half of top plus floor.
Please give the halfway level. 131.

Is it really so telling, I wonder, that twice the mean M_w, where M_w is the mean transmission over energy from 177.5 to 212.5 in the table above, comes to 265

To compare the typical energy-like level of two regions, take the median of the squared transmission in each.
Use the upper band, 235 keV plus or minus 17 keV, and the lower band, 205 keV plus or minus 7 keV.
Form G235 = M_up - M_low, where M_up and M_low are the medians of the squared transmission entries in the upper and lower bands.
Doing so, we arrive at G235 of -3975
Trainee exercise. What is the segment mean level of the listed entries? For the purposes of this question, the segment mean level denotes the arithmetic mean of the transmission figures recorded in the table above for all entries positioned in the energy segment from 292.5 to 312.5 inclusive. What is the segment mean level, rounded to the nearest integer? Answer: 95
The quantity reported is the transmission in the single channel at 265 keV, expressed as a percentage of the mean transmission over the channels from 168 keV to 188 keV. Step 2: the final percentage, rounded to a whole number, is 103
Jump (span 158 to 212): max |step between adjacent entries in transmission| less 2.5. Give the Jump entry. 8.5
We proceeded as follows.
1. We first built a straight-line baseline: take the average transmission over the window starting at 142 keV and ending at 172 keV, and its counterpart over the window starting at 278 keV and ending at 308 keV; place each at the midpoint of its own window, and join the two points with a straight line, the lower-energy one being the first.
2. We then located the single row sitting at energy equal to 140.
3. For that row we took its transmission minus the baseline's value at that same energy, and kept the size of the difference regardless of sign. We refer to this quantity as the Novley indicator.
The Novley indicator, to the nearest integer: 2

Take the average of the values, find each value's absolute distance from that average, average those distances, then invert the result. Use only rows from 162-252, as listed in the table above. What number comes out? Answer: 0.19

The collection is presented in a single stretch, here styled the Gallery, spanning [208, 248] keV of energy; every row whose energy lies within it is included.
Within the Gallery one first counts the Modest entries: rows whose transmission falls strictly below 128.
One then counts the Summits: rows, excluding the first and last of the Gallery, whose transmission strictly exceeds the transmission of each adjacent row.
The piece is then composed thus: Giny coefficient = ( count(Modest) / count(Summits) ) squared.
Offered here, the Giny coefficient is 36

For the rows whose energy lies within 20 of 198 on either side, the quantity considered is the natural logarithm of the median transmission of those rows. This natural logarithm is 4.89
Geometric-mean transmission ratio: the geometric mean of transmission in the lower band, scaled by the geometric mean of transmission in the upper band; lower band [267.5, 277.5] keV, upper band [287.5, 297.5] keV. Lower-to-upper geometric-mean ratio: 1.48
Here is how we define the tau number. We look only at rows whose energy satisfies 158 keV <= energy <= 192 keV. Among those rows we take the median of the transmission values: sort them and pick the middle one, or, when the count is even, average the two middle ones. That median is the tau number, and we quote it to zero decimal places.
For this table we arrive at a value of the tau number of 129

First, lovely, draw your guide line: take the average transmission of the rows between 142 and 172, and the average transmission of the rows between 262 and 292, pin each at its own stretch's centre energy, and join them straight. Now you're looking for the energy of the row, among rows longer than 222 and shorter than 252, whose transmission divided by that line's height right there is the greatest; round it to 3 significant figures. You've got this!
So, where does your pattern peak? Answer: 235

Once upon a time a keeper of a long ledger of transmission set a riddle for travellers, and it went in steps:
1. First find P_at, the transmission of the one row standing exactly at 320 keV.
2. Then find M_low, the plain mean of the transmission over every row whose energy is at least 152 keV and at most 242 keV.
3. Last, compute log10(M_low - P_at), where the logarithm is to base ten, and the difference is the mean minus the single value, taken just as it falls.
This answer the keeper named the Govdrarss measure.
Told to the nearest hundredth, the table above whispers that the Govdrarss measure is 0.52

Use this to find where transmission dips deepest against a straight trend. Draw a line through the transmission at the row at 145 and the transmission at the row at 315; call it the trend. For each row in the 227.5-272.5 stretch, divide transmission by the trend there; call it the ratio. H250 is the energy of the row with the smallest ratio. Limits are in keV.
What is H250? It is 230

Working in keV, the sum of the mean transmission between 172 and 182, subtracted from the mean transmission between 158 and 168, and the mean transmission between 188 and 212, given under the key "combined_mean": 131.8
